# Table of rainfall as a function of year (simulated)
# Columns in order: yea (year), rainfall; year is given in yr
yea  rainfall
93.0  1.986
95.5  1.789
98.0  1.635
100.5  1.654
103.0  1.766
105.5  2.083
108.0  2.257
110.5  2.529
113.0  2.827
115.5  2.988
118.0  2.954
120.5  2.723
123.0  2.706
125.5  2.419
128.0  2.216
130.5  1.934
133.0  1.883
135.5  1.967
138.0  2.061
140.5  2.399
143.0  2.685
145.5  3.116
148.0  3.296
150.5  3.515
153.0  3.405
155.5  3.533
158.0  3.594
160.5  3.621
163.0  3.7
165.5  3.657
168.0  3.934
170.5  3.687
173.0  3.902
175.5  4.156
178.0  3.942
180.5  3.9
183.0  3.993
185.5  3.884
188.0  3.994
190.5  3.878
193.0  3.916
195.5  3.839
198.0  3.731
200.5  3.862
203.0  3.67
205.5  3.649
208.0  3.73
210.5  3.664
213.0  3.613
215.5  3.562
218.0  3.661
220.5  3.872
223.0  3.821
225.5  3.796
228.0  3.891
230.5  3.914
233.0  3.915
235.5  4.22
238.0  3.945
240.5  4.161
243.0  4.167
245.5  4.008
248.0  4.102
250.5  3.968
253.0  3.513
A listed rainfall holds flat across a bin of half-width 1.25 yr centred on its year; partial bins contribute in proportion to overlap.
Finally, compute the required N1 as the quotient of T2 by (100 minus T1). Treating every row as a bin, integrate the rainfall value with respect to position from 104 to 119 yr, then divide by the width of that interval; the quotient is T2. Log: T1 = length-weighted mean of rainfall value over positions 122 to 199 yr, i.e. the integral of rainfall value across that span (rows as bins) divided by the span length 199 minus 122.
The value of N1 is 0.027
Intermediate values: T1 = 3.3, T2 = 2.6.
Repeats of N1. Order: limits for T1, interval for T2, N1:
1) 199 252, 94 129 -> 0.024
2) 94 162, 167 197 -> 0.040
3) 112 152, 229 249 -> 0.042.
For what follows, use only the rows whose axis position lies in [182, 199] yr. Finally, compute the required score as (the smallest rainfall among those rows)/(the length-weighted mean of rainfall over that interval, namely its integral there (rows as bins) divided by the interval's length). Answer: 0.96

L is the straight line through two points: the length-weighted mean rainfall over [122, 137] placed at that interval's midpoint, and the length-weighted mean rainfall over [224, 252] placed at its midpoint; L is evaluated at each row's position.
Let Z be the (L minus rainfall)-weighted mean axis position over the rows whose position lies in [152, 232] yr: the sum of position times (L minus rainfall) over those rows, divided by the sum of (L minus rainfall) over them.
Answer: 176.8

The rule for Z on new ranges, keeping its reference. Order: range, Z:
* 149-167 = 158.0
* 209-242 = 227.3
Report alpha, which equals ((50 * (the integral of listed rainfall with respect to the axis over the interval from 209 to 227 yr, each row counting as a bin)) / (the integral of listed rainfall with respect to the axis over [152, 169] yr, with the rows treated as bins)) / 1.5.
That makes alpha 36.1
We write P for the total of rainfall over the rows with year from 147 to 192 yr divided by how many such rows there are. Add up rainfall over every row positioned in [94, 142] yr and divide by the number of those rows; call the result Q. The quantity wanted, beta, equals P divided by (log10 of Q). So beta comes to 10.6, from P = 3.8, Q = 2.25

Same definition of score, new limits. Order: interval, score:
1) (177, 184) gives 0.99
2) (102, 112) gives 0.81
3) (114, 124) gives 0.95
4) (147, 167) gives 0.93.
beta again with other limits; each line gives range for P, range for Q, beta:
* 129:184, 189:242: 5.6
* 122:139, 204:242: 3.7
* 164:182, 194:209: 6.8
